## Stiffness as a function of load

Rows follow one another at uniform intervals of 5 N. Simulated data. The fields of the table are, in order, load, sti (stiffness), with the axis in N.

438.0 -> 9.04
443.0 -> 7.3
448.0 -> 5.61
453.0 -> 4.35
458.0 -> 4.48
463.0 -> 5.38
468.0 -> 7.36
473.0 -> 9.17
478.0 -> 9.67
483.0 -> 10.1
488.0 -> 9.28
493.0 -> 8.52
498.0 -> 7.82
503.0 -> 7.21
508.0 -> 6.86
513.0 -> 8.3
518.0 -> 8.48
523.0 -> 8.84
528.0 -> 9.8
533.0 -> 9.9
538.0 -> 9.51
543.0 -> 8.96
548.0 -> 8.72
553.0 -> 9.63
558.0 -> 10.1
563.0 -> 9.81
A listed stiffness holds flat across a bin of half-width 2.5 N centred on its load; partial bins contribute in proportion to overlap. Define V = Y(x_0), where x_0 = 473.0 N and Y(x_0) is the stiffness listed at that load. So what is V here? 9.17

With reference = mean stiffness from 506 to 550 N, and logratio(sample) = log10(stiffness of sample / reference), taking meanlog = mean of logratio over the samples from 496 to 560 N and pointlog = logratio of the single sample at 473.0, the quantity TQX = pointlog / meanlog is -3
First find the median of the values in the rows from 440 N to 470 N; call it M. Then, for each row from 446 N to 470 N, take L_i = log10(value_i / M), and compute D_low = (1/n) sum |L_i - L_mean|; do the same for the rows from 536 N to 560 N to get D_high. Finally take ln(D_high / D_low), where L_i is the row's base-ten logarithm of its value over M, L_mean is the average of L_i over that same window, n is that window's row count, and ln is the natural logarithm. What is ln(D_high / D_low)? -1.2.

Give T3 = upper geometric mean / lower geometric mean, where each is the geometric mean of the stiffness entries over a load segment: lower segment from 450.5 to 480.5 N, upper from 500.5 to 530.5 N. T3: 1.28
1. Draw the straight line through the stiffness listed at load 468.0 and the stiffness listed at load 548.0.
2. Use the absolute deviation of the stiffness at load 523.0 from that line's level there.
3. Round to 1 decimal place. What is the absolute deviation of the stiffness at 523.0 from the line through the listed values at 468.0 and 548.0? 0.5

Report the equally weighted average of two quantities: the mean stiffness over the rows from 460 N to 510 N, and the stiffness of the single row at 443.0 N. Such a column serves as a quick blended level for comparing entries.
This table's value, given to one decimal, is 7.7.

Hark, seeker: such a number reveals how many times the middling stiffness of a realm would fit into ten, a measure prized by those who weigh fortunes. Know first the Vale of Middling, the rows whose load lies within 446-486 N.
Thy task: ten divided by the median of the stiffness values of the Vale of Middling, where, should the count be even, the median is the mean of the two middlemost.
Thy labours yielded 1.54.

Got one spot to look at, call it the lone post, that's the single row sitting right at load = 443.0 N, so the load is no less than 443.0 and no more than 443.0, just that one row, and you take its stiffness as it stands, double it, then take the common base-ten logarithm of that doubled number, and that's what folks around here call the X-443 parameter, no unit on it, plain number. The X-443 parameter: 1.16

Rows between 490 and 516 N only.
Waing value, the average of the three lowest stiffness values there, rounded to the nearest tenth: 7.3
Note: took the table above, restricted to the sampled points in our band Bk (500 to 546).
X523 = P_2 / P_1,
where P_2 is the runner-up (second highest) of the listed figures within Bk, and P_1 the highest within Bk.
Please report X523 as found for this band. 0.99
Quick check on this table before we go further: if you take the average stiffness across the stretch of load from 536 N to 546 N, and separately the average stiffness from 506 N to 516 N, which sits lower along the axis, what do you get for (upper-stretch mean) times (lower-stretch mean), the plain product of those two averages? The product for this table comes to 70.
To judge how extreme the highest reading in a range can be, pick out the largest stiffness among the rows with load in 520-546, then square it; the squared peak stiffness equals 98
